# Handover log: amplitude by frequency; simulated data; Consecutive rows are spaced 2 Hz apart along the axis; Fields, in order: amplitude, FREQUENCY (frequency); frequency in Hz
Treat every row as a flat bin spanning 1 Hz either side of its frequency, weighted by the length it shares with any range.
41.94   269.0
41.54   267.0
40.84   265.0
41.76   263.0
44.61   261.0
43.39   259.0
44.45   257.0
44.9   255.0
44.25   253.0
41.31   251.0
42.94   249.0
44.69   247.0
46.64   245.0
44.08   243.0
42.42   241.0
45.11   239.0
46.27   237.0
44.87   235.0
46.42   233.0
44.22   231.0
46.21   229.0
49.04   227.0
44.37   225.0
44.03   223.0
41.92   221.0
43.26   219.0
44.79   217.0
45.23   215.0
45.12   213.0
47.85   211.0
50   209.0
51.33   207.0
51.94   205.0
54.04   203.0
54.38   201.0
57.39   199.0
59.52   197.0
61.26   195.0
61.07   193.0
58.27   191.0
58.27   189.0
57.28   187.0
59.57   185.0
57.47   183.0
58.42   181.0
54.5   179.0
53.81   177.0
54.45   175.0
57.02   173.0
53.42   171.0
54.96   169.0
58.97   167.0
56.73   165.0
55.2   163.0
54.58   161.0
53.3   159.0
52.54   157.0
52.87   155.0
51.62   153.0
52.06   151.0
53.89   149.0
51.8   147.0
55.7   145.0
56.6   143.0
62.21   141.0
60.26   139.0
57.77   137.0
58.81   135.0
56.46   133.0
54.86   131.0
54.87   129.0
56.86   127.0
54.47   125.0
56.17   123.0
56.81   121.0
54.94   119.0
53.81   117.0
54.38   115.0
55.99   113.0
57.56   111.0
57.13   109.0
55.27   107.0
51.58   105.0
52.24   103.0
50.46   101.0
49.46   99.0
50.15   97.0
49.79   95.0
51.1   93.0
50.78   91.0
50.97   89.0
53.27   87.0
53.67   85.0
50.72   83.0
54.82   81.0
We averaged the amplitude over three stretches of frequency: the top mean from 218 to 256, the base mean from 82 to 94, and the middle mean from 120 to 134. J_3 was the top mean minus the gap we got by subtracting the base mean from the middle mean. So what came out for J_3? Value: 41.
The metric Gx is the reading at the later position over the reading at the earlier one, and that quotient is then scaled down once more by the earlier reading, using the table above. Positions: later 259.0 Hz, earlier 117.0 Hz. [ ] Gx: 0.015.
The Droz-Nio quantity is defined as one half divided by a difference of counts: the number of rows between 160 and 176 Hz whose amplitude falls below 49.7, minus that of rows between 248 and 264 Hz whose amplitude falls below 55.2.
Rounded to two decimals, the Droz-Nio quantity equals -0.06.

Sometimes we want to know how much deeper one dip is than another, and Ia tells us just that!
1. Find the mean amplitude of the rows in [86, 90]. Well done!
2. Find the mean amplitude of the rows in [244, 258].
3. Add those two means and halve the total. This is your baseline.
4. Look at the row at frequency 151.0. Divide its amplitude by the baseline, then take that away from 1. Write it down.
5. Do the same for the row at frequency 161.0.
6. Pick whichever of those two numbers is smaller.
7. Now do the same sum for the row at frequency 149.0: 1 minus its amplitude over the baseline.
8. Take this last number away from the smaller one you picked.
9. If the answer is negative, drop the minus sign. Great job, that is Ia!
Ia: 0.01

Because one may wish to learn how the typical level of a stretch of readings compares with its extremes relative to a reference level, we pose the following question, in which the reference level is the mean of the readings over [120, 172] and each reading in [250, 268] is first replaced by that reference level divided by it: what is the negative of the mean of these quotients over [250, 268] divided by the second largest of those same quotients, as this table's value -0.96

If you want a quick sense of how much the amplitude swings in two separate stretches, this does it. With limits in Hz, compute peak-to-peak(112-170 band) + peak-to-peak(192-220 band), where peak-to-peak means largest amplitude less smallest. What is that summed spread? 29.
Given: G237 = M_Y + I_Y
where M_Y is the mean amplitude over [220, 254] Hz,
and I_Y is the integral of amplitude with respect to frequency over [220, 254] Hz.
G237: 1562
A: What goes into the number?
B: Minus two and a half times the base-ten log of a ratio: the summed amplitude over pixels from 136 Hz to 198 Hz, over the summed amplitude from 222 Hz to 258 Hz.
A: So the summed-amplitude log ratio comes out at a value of -0.8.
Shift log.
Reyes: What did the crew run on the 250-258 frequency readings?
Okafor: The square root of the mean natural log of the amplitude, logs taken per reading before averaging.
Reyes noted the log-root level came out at 1.94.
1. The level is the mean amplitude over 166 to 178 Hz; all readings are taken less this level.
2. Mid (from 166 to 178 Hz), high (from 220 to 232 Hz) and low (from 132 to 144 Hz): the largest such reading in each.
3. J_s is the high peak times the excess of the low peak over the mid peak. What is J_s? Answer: -21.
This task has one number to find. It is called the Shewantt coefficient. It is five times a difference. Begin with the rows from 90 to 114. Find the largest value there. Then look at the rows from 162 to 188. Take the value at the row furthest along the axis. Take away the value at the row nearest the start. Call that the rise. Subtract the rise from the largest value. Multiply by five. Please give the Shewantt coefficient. 277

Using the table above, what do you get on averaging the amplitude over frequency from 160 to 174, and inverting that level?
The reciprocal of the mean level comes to 0.0179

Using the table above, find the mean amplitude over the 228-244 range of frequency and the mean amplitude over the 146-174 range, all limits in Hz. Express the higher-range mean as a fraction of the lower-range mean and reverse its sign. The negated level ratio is -0.83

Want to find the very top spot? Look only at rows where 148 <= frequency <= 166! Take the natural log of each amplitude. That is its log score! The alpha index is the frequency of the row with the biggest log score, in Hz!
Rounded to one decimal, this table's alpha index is 165.0 Hz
